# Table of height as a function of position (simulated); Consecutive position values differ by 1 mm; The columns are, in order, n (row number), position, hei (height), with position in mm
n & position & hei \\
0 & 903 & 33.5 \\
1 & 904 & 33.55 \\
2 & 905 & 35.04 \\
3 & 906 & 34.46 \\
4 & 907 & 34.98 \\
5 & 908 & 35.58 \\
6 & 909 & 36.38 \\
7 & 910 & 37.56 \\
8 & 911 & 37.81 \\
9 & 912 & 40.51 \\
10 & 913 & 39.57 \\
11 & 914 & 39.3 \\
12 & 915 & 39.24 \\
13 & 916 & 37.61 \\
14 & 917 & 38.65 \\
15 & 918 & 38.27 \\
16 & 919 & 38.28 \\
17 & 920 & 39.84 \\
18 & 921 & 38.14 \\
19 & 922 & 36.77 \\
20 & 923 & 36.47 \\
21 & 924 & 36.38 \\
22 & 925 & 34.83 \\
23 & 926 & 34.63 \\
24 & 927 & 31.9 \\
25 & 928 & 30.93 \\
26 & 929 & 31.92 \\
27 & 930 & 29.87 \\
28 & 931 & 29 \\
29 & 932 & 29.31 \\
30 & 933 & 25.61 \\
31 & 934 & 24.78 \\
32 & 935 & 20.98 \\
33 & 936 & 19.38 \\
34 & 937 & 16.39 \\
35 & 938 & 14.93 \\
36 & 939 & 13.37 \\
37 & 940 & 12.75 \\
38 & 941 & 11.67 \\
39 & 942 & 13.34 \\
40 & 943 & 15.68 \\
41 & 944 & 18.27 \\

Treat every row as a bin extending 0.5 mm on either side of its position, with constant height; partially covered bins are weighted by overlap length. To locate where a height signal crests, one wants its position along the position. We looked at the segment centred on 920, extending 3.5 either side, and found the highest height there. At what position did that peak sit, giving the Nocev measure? 920 mm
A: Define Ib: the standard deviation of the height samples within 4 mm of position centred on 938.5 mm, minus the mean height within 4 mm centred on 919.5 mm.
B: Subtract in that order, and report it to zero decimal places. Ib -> -37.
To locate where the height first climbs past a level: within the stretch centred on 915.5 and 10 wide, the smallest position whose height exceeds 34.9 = 911 mm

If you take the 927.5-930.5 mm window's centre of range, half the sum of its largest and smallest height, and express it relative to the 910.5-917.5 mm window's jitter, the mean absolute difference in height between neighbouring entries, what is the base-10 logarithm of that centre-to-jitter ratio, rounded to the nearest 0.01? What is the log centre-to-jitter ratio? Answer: 1.45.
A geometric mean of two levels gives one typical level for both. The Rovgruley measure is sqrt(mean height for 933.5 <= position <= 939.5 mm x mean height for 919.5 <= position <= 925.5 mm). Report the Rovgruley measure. 26.0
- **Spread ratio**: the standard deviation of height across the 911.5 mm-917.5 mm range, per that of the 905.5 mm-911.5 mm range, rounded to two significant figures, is 0.71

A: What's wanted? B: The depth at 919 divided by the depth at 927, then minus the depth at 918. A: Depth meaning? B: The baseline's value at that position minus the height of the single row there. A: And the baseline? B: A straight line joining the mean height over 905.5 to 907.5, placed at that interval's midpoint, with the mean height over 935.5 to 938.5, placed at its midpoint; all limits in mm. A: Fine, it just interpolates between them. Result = 11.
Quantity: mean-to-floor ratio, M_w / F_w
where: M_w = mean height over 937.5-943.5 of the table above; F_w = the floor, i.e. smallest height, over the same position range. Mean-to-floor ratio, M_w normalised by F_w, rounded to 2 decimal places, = 1.17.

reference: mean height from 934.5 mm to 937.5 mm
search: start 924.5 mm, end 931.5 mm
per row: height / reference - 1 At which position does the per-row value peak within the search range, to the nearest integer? 925 mm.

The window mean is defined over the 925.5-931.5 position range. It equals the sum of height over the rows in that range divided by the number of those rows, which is 31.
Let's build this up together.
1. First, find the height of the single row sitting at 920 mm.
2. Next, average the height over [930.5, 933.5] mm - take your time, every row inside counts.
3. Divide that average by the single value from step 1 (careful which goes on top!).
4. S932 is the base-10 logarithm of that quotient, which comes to -0.15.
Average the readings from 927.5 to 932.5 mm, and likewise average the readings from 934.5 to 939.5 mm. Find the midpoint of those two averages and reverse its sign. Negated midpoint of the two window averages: -23.6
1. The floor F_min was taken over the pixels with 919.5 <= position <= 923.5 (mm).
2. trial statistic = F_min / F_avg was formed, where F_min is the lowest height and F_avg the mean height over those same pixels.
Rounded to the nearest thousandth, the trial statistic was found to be 0.965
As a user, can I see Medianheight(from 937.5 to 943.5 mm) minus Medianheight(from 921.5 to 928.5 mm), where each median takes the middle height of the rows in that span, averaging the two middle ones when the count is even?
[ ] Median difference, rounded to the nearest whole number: -21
